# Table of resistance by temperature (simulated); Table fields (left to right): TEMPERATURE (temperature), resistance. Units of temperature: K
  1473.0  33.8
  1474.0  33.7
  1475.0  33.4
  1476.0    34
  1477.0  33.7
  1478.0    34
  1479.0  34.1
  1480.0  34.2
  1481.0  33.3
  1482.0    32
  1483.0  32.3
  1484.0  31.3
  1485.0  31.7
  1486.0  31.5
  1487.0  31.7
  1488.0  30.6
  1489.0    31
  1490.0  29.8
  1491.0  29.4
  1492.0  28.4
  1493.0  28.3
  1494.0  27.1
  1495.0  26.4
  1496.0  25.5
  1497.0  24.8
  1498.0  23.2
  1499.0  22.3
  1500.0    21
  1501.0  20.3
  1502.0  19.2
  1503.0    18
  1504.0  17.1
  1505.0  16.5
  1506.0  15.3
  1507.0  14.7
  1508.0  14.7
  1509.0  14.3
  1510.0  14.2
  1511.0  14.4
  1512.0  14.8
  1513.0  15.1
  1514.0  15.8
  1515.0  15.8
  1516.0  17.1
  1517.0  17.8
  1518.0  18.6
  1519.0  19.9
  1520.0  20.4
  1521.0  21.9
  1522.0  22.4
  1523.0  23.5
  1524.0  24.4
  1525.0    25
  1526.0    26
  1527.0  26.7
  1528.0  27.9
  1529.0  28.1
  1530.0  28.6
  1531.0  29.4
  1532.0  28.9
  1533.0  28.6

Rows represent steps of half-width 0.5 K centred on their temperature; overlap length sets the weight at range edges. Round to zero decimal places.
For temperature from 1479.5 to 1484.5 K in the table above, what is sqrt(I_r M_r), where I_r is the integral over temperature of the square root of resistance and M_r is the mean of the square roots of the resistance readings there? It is 13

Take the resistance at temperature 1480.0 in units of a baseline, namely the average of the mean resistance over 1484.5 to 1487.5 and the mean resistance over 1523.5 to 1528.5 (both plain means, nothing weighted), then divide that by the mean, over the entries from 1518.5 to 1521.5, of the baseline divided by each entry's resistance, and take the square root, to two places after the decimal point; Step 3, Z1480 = 0.92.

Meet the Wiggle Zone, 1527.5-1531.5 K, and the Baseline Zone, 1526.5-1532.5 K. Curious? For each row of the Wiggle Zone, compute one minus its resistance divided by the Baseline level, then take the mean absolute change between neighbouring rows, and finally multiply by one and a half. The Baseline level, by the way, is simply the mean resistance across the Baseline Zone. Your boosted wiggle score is 0.027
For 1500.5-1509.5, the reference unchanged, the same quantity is 0.040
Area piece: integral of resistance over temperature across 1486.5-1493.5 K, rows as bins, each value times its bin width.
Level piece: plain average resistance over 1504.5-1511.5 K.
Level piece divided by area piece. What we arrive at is 0.07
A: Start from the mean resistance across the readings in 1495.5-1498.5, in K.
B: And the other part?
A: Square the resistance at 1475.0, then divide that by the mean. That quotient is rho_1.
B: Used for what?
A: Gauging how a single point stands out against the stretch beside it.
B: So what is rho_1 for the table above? 46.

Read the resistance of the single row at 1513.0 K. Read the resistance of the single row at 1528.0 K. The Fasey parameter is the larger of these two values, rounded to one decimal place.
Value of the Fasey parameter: 27.9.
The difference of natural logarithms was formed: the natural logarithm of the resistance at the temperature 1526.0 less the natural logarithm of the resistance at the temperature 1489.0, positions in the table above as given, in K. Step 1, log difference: -0.18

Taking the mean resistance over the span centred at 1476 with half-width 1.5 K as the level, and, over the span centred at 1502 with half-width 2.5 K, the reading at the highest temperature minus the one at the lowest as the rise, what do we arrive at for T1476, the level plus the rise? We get 29.8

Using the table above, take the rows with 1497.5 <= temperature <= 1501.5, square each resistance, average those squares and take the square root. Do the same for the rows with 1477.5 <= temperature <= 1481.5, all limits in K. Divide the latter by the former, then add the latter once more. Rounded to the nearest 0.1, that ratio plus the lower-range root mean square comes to 35.5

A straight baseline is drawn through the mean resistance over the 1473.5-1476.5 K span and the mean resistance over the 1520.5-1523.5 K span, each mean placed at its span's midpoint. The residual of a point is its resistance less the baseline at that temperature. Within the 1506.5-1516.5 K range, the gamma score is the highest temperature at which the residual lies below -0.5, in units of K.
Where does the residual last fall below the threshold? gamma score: 1516.0 K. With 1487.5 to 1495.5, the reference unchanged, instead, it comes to 1495.0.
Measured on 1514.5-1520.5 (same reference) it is 1520.0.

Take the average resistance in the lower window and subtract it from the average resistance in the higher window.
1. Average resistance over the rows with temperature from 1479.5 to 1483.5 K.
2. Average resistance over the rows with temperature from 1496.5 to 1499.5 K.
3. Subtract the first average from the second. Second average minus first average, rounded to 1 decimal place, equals -9.5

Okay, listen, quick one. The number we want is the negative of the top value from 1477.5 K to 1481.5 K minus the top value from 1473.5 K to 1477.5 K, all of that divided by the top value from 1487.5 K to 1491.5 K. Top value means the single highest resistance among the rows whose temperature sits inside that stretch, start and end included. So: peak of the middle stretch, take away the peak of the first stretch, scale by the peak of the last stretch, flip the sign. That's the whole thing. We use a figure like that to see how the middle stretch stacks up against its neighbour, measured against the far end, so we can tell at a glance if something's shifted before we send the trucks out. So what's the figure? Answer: 0.0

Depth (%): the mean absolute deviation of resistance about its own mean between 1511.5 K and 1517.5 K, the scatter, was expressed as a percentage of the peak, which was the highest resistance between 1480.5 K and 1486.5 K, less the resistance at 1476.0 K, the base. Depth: -132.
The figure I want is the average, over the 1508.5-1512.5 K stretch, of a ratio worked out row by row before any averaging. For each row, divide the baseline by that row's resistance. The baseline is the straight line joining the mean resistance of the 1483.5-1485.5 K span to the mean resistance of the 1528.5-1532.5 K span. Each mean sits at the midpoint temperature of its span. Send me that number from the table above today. 2.1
